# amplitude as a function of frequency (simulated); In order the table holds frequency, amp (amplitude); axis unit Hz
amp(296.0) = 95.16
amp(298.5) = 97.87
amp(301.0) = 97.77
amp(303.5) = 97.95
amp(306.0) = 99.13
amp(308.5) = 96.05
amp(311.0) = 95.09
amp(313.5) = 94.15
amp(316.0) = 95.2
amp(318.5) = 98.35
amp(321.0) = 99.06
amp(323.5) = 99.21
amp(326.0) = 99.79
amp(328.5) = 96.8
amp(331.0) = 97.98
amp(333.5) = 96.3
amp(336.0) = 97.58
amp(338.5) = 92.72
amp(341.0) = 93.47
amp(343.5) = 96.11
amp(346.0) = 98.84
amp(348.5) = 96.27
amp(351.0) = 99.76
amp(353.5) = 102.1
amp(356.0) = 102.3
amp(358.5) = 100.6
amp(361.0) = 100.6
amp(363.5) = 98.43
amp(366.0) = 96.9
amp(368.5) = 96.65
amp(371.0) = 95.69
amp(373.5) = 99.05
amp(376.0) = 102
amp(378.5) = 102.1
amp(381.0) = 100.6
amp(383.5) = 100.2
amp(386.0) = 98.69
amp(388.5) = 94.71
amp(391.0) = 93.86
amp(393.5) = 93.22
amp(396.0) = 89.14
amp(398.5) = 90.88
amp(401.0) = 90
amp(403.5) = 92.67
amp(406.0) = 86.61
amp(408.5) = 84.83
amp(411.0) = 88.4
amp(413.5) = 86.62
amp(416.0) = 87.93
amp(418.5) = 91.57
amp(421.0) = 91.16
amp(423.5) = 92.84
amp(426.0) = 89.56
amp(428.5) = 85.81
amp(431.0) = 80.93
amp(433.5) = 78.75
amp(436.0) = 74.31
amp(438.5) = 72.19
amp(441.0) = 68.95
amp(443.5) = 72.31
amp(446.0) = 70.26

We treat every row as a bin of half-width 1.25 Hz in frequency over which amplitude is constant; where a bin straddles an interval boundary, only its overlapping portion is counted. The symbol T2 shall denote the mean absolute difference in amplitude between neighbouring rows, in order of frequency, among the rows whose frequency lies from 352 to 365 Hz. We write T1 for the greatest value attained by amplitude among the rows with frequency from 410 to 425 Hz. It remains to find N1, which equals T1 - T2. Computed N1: 92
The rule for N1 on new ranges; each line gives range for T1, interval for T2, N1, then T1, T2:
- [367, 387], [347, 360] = 100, 102.1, 1.9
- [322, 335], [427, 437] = 96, 99.79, 3.8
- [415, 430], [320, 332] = 92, 92.84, 1.2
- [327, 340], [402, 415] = 95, 97.98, 3.3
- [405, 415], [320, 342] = 87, 88.4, 1.7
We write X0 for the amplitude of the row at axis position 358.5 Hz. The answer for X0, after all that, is 100.6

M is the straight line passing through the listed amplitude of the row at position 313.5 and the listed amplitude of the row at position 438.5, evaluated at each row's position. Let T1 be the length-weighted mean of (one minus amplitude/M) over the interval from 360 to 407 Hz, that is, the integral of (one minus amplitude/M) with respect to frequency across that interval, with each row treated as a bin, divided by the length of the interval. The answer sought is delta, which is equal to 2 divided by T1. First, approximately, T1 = -0.172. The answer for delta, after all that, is -11.7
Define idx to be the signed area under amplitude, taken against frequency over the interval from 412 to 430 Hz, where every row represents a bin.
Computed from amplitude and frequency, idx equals 1606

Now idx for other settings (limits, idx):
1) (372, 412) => 3769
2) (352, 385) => 3293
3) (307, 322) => 1445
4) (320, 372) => 5094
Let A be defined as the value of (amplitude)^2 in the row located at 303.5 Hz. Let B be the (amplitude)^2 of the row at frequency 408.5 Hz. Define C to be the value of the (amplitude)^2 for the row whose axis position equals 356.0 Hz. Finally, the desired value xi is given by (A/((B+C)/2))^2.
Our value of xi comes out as 1.2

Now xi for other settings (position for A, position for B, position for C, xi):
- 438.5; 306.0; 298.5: 0.3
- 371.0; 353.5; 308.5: 0.9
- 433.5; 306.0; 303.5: 0.4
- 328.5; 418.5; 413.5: 1.4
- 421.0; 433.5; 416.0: 1.4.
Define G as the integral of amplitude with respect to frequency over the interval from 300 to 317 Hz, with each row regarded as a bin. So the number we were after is 1640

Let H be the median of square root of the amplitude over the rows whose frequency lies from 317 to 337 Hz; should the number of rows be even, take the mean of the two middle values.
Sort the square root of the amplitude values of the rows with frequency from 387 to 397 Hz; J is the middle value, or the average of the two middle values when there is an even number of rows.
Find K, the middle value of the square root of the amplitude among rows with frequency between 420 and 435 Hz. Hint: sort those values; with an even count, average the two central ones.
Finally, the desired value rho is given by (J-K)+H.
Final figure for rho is 10.2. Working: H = 9.9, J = 9.7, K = 9.4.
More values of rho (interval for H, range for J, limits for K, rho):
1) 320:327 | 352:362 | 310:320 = 10.3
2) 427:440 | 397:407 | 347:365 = 8.4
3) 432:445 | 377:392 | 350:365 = 8.4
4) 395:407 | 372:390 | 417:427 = 9.9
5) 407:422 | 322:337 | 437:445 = 10.8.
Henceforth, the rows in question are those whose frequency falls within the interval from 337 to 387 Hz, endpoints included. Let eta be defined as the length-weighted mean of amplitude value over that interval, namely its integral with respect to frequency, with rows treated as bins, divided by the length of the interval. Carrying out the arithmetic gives 99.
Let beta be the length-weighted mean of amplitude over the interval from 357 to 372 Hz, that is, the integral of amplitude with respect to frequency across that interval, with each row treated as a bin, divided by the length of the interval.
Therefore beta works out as 98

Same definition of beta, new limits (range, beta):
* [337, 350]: 96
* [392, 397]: 91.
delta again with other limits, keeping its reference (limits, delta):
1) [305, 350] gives -35.6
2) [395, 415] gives -14.8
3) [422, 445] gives -22.9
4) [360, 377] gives -12.1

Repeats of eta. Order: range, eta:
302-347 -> 97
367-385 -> 99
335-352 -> 96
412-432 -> 88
